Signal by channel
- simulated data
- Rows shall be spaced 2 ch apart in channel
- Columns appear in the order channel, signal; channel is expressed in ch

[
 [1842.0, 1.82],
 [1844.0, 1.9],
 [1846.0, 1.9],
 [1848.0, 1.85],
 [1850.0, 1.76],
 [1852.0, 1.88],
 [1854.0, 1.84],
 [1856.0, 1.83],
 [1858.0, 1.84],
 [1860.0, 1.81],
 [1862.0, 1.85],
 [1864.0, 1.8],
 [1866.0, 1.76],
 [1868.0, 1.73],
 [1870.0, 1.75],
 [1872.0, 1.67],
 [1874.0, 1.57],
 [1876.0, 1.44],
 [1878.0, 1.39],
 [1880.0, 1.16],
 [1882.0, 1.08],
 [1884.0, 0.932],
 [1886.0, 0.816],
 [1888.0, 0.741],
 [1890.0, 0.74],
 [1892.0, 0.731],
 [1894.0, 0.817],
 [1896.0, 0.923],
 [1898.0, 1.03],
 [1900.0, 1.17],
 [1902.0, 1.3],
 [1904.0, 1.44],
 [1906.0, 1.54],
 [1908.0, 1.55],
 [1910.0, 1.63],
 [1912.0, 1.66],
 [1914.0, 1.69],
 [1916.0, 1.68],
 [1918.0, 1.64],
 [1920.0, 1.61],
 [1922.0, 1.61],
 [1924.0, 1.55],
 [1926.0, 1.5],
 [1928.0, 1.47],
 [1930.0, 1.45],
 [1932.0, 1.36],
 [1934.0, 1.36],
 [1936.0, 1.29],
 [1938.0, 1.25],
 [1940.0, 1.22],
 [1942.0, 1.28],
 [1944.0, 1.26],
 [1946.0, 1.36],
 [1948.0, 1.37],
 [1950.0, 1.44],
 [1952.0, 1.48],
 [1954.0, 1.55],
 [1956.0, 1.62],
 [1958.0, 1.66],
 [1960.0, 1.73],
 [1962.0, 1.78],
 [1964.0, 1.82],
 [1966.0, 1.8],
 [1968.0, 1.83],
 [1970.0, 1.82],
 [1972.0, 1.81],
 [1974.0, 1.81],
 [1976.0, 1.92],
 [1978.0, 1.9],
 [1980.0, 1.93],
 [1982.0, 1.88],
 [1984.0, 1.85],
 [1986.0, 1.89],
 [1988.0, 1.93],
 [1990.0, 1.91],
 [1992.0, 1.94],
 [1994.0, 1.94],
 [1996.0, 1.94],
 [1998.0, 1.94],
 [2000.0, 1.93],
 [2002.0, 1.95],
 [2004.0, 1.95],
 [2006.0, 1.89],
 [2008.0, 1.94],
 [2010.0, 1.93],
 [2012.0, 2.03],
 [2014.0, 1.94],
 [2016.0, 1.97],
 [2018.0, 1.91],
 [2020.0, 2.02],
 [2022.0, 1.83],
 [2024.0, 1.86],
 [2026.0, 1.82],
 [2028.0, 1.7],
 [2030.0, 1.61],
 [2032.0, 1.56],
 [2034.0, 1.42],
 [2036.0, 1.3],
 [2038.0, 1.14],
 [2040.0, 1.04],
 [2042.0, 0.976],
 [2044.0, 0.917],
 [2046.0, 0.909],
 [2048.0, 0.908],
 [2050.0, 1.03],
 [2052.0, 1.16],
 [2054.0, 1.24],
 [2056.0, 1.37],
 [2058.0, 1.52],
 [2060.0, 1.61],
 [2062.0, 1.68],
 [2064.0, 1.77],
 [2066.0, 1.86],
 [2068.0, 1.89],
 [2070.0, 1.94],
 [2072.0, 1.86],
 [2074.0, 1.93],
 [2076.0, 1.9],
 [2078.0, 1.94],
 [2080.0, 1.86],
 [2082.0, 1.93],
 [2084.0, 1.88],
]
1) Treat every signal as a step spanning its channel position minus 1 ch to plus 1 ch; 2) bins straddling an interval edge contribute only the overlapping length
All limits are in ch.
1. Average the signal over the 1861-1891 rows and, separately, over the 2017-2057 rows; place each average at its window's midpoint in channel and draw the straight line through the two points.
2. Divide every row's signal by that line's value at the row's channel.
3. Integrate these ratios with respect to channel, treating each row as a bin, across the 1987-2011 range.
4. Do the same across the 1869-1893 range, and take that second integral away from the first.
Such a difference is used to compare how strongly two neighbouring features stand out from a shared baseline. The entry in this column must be 13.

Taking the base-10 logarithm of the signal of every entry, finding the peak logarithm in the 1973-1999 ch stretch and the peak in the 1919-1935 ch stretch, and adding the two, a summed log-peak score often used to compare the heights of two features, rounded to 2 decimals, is 0.49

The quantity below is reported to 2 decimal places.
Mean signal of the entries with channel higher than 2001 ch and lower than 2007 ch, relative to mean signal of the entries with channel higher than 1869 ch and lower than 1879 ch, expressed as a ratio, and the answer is 1.23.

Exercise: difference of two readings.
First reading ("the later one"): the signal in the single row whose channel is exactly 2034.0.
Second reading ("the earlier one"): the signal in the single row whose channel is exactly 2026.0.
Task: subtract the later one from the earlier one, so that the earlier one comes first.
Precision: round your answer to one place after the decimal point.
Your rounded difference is 0.4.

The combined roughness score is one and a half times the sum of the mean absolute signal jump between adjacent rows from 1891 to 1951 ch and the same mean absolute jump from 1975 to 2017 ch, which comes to 0.13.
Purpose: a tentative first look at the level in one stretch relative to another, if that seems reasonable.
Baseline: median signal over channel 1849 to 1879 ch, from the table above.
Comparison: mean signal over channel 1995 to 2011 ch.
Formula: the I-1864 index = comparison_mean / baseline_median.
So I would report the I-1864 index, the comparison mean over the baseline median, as 1.10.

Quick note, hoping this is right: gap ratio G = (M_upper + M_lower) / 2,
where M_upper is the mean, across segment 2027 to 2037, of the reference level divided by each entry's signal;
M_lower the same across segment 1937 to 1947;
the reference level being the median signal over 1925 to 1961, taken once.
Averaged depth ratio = 1.02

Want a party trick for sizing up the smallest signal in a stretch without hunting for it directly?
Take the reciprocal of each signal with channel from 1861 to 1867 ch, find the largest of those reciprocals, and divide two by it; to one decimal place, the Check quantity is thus 3.5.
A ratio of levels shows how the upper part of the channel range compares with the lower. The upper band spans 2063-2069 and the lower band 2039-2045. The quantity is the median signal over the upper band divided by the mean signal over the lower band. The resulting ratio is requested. 1.90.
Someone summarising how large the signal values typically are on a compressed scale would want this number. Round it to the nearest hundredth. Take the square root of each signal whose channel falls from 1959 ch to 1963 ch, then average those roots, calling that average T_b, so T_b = 1.32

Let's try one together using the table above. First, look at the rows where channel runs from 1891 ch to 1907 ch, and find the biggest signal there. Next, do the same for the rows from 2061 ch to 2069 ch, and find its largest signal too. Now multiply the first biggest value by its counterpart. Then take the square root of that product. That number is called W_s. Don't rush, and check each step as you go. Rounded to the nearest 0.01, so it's 1.71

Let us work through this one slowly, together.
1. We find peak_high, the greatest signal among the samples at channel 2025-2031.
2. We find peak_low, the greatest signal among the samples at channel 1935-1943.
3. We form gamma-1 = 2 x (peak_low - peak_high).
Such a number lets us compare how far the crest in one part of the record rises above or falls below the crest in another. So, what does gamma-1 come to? -1.1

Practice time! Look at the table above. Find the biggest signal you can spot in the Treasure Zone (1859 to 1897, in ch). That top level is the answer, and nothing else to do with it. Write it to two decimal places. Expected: 1.85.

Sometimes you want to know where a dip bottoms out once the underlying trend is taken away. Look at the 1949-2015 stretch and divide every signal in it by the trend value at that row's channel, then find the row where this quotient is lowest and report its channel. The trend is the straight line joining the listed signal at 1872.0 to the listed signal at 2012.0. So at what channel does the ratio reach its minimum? 1950.0 ch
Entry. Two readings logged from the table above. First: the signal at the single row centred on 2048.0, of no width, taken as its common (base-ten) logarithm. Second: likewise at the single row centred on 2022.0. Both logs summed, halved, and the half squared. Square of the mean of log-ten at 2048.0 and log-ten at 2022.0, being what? 0.012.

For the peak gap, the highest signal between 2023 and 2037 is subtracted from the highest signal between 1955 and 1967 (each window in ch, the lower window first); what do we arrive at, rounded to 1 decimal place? 0.0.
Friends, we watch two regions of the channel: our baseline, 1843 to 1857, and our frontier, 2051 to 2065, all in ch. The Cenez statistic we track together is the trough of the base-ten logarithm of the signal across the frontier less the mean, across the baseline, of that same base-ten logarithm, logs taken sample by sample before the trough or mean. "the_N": -0.2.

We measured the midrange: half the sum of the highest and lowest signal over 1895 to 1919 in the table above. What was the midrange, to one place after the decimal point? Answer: 1.3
